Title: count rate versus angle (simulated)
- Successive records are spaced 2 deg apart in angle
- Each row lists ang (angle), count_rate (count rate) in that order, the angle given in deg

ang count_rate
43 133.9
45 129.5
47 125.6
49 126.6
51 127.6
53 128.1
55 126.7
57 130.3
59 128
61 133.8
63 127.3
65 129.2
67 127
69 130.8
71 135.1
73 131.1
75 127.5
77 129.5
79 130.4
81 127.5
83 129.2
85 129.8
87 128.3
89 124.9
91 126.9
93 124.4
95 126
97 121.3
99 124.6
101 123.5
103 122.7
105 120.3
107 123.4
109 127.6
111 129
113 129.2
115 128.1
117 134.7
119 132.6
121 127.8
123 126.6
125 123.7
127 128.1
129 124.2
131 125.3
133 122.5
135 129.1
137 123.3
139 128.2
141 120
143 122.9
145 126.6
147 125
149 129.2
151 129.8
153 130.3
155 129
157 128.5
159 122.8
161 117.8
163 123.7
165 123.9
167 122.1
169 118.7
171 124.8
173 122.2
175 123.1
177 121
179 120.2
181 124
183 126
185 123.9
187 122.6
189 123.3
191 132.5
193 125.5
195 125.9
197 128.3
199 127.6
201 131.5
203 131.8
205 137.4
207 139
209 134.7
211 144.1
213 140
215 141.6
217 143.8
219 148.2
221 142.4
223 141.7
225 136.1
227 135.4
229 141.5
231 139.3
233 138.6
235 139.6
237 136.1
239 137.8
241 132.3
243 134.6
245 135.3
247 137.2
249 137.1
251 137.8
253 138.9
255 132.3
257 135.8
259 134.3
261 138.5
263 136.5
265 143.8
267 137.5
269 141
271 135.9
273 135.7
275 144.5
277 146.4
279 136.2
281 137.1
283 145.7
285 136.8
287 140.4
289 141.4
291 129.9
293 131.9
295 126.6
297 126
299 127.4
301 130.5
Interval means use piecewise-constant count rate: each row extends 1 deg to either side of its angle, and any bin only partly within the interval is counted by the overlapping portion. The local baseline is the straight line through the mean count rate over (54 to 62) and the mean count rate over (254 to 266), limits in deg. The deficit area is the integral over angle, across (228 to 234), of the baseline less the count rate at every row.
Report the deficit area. -24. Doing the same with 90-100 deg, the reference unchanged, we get 64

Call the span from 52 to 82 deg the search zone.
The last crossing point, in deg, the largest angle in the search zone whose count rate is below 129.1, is 81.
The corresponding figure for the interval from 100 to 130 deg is 129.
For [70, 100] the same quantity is 99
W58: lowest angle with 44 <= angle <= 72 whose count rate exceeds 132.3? 61 deg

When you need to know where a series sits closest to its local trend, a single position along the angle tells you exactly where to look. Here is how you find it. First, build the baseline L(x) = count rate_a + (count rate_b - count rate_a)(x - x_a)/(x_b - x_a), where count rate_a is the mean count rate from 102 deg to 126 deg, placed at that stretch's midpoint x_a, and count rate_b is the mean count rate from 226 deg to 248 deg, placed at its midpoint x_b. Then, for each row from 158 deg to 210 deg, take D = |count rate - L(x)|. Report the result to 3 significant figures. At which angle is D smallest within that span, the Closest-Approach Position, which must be 209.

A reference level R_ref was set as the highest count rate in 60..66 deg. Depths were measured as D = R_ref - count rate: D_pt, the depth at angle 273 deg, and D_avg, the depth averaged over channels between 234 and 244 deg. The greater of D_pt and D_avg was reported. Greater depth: -1.9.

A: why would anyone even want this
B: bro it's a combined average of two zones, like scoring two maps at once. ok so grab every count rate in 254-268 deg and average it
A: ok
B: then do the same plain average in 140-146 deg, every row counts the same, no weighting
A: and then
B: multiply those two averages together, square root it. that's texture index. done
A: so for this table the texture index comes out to 130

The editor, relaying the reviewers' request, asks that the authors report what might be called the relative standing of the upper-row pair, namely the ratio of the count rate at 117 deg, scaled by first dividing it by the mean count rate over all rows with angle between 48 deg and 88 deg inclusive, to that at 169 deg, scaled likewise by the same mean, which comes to 1.13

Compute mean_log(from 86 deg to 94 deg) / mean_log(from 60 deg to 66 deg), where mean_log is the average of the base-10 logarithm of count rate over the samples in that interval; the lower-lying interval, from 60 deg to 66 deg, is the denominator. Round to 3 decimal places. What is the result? 0.994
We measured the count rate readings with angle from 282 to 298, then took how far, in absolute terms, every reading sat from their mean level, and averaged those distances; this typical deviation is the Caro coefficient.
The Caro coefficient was 6.24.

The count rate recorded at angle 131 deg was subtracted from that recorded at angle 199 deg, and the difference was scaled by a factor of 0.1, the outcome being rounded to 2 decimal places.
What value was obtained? 0.23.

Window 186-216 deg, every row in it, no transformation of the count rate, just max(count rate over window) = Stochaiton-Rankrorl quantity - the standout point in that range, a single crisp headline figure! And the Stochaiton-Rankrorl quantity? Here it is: 144.1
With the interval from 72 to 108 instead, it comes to 131.1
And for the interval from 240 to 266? 143.8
